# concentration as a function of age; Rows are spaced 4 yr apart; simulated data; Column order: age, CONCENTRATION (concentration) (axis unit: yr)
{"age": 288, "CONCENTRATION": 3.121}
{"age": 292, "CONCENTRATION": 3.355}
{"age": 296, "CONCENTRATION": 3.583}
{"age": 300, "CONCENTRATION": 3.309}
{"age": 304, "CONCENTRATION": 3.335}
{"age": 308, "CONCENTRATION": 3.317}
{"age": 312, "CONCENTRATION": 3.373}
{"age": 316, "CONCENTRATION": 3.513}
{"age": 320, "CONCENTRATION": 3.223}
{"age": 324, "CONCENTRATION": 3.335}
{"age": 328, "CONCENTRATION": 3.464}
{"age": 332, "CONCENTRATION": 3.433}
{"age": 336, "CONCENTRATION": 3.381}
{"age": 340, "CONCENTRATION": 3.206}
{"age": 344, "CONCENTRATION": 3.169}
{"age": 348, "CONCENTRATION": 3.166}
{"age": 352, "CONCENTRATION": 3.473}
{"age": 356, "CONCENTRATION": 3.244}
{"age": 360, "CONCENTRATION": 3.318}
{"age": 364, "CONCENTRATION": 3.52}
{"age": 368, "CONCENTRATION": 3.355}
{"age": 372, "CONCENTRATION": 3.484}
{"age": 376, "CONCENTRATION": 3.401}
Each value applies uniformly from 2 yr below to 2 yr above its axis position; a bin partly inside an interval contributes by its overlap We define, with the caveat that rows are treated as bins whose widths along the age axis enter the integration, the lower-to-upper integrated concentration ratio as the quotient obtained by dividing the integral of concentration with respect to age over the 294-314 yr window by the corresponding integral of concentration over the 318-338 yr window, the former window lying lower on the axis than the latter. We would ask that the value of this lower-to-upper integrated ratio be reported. 1.00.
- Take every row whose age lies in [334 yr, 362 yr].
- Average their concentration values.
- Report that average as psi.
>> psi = 3.28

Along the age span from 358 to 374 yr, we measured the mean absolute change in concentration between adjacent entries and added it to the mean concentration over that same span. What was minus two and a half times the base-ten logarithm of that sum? -1.39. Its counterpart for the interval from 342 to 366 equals -1.35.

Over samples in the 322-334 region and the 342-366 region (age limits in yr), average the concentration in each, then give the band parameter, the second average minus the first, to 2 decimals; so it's -0.10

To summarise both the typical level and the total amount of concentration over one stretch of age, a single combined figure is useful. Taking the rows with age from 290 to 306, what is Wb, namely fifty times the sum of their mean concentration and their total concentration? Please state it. 849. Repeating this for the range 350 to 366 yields 847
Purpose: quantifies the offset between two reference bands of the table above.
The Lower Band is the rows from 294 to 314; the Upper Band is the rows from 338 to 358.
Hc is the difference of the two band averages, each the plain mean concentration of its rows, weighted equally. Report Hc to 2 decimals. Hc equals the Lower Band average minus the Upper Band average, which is 0.13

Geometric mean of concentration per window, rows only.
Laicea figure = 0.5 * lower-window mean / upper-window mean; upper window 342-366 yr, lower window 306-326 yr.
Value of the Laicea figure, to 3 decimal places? 0.506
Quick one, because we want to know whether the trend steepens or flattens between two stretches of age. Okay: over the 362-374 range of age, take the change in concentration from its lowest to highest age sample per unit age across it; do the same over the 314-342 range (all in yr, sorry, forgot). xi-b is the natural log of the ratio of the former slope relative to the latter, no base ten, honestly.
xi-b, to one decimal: -1.0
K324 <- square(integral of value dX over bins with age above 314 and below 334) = 4607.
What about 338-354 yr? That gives 2710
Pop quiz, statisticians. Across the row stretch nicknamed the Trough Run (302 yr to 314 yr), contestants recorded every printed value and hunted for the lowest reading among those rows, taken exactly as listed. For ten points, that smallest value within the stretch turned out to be 3.317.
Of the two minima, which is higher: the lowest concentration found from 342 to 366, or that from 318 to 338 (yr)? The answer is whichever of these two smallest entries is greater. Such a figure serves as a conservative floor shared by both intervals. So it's 3.22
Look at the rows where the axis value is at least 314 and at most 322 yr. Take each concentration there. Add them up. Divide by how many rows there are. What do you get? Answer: 3.37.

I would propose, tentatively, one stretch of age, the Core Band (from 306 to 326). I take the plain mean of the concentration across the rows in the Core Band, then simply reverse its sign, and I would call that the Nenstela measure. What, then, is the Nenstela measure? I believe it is -3.35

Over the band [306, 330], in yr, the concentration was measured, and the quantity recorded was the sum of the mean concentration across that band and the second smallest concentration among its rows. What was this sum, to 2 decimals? 6.69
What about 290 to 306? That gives 6.73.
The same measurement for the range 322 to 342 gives 6.70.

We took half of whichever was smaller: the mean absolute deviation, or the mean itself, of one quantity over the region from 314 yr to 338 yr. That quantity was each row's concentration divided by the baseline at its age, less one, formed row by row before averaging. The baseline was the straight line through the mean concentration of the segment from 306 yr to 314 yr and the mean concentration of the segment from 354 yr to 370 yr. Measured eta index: 0.006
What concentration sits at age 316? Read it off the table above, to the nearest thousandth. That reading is 3.513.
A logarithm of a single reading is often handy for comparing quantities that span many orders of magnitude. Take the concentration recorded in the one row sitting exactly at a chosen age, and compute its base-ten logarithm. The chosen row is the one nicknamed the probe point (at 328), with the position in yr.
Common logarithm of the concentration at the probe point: 0.540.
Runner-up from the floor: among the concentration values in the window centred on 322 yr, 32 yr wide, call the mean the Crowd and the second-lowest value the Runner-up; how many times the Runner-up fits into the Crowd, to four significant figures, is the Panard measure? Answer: 1.019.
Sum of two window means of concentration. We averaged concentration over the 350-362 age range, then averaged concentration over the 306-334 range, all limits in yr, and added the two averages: 6.72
